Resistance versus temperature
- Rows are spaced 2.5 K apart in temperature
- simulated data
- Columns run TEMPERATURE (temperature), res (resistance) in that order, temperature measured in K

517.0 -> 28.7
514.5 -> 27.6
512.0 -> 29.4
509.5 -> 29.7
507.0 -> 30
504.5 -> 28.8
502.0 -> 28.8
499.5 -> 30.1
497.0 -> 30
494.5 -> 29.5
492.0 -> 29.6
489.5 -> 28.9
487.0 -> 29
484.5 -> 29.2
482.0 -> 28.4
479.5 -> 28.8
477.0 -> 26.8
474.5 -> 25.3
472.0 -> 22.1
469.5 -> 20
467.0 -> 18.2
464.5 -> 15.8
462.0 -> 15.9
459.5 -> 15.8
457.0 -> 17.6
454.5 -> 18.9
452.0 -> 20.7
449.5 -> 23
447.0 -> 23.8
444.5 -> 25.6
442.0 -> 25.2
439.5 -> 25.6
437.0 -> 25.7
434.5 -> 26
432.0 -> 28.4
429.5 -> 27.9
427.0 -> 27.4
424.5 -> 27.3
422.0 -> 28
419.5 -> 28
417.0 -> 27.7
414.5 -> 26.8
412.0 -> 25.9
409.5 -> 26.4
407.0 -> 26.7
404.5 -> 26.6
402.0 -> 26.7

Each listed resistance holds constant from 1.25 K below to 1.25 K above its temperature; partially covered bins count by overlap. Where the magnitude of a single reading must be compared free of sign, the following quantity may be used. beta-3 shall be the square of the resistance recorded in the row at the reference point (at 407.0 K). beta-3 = 713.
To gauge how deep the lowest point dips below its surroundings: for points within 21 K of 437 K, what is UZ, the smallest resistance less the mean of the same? -7.5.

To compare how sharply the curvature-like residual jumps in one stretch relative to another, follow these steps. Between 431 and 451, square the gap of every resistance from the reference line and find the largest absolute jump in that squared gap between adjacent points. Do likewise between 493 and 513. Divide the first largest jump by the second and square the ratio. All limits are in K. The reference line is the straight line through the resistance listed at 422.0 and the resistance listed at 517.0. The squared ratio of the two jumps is 30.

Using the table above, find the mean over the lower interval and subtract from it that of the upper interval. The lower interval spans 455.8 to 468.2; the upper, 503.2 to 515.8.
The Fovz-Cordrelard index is -12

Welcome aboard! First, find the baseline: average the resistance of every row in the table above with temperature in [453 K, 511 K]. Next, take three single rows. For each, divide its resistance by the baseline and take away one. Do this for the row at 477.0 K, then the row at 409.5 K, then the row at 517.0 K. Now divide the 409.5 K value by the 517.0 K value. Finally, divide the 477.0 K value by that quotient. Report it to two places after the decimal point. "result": 0.19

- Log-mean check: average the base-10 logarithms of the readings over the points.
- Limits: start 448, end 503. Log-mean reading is 1.37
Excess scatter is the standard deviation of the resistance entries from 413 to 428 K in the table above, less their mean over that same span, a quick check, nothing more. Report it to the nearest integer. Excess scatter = -27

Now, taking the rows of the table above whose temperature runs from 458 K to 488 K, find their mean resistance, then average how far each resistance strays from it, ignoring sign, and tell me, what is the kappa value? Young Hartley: 5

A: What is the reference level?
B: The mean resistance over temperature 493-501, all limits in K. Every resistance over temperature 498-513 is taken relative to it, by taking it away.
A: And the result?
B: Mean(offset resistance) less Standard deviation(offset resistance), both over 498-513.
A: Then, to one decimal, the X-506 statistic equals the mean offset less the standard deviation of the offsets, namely -0.9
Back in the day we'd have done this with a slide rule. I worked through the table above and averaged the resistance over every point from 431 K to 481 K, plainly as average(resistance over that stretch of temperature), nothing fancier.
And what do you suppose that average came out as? 22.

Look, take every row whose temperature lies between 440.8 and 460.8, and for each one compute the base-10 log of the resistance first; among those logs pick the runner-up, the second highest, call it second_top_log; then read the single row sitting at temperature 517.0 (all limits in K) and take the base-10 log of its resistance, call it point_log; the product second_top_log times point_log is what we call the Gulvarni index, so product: 2.04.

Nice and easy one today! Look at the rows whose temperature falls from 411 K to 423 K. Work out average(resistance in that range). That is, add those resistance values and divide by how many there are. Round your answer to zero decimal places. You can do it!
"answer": 27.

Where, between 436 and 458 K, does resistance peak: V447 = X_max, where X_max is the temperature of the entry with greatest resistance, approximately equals 437.0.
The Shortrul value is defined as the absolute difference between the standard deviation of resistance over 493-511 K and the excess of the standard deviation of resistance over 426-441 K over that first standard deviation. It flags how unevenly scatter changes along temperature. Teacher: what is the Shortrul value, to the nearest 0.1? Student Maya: 0.1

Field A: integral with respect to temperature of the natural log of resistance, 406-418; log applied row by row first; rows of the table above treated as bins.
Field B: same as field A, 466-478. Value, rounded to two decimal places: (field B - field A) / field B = -0.06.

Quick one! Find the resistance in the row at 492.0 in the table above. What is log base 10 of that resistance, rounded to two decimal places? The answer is 1.47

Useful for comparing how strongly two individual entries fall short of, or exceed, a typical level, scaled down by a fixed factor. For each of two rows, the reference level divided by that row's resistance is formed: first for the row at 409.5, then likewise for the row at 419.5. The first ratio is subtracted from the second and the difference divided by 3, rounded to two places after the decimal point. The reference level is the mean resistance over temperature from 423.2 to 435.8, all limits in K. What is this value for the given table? -0.02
